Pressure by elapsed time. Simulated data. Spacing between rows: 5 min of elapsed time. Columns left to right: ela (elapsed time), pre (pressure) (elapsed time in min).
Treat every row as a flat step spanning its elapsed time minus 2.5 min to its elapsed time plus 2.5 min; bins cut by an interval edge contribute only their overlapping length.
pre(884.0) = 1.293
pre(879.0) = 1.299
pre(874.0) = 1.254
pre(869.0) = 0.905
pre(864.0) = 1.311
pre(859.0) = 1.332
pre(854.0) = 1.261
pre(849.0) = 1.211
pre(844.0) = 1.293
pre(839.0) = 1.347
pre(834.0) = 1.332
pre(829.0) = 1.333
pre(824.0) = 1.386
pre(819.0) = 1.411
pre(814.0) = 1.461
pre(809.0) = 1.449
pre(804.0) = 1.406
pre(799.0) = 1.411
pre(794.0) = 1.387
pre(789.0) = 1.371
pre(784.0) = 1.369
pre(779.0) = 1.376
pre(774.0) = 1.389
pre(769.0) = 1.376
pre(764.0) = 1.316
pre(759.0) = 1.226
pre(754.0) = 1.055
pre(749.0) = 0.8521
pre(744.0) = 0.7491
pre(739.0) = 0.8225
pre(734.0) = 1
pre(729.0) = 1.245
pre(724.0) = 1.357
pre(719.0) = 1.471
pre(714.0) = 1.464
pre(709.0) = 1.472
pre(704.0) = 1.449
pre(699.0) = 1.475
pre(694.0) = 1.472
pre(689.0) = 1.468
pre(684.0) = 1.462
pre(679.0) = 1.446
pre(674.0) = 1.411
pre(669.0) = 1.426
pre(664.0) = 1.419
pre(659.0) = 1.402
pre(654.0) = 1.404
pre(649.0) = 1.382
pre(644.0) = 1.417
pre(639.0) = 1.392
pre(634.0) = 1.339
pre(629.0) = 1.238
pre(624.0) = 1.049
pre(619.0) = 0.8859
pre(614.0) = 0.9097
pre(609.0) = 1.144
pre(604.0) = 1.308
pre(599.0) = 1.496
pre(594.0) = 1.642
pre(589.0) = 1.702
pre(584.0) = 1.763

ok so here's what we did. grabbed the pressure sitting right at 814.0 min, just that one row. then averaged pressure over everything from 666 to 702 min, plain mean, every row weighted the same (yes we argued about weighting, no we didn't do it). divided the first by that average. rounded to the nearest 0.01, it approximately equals 1.01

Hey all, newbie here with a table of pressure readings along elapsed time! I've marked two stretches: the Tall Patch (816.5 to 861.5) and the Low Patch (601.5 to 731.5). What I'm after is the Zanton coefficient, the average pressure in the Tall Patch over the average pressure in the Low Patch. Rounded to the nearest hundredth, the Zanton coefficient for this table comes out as 0.99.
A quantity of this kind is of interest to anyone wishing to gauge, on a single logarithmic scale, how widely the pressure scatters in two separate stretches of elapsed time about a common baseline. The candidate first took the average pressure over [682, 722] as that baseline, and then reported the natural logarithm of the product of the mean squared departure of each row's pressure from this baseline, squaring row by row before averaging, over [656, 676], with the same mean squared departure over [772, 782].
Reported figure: -11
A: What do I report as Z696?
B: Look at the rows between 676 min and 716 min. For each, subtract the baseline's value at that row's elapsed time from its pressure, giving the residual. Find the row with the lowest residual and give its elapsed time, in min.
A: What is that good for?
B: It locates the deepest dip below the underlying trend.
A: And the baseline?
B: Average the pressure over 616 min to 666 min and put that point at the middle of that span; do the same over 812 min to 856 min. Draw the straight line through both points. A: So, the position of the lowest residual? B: 704.0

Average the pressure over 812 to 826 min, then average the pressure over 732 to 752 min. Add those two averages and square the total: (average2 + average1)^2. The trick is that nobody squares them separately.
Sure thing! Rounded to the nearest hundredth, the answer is 5.18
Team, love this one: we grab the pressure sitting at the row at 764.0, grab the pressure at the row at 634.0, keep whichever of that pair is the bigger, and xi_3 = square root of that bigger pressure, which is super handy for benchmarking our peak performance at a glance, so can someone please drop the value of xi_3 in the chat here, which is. 1.16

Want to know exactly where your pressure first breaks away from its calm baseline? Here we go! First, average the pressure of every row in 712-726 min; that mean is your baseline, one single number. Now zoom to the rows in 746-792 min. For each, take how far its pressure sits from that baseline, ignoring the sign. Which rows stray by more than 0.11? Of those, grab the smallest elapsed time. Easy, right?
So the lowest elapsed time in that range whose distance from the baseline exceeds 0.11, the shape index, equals 749.0 min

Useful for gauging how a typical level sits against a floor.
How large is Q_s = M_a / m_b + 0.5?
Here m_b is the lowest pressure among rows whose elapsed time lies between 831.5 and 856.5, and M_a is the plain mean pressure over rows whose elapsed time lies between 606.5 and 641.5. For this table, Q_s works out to 1.44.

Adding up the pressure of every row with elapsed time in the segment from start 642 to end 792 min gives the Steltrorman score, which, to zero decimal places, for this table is 40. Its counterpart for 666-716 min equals 15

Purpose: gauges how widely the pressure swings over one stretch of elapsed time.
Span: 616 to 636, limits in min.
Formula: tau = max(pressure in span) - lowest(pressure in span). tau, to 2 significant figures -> 0.45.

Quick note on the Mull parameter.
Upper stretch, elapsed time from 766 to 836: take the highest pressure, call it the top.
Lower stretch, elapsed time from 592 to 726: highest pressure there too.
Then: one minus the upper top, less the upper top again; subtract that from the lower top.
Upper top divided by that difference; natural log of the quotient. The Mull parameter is -0.89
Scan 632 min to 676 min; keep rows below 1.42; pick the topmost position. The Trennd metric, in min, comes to 674.0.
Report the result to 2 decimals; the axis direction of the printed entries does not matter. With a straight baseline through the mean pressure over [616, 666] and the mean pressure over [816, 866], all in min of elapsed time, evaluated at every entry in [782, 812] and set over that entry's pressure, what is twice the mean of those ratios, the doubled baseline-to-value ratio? 1.88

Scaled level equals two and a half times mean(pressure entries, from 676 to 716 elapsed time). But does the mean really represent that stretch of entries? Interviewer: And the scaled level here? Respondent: 3.66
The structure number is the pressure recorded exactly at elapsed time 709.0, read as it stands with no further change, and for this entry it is 1.472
